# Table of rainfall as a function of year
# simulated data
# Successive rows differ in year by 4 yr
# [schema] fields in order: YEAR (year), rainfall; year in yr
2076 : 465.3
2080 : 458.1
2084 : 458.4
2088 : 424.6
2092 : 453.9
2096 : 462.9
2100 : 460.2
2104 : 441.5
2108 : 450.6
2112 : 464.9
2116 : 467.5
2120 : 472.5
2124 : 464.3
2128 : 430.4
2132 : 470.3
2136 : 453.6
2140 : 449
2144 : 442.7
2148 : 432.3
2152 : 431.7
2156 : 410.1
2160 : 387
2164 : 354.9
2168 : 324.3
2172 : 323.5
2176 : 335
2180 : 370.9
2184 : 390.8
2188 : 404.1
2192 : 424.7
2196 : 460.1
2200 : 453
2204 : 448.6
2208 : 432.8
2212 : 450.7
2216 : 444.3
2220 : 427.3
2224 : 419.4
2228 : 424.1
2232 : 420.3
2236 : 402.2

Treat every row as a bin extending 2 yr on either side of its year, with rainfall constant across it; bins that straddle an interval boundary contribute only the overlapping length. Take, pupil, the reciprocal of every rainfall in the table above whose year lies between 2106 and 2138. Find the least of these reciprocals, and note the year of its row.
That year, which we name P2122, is 2120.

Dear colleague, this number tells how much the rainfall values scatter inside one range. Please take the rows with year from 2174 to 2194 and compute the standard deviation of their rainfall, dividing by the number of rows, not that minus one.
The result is 31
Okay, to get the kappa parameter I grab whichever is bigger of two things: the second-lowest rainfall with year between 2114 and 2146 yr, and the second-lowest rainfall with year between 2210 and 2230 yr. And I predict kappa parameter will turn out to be 443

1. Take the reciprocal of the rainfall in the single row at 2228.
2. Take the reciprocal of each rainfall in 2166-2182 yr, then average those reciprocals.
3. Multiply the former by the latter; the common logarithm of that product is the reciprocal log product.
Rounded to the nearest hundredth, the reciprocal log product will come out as -5.16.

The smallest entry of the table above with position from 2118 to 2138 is 430.4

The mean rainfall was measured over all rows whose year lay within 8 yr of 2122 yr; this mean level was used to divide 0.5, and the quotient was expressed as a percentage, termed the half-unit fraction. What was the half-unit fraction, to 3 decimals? 0.109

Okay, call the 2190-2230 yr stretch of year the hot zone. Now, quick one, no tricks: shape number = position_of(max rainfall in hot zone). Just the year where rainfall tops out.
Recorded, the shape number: 2196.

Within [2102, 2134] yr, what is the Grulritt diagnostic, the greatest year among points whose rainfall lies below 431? 2128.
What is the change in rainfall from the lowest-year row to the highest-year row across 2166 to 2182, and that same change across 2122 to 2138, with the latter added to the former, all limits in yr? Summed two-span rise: 36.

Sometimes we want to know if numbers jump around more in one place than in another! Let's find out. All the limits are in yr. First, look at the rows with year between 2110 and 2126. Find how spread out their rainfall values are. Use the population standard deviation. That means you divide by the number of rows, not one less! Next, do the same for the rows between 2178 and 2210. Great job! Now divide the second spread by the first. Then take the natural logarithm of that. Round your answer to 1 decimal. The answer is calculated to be 2.2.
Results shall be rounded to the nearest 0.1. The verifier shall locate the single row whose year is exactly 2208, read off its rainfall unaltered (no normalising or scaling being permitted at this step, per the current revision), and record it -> 432.8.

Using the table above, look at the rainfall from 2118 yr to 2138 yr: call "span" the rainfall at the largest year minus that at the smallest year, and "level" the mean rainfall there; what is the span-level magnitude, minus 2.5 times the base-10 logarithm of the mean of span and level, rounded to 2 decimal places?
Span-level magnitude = -5.85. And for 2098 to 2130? -5.82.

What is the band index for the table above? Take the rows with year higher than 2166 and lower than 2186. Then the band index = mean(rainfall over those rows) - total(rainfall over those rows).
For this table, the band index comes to -1396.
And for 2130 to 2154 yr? -2233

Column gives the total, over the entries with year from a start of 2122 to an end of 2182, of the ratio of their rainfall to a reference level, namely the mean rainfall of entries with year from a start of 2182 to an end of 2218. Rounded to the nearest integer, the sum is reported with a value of 14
